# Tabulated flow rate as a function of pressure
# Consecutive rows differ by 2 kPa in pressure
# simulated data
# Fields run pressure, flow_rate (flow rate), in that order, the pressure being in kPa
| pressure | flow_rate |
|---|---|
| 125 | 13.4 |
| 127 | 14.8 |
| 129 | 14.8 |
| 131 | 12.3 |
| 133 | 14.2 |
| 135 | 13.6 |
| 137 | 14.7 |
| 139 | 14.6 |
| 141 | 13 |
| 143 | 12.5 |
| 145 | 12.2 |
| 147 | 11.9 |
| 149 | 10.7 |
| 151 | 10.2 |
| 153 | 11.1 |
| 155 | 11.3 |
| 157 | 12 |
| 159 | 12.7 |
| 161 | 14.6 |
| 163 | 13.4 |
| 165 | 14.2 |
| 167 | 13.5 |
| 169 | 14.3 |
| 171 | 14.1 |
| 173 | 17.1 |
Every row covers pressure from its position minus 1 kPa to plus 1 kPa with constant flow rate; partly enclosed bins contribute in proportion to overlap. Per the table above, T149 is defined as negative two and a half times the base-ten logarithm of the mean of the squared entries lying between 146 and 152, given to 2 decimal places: -5.20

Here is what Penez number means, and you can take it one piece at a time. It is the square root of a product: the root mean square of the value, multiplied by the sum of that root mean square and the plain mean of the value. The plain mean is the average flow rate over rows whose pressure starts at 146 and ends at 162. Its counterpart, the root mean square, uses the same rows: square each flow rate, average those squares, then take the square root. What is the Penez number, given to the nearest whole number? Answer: 17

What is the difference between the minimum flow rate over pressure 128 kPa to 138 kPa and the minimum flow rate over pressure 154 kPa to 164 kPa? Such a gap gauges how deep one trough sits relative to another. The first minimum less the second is 1.0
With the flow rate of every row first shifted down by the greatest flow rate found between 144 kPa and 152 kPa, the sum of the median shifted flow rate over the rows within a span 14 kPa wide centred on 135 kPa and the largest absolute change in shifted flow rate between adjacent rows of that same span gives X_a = 4.5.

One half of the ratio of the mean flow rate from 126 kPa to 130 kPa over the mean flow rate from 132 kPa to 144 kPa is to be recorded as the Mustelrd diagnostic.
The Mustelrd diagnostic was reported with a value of 0.54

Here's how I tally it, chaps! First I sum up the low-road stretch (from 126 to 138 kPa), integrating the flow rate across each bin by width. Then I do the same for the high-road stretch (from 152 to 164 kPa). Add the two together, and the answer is 319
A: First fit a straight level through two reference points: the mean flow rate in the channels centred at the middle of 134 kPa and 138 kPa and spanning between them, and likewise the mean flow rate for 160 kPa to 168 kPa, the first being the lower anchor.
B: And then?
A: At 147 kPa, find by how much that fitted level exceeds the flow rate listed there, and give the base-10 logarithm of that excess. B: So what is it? 0.3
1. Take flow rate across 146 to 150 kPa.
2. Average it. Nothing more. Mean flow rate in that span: 11.3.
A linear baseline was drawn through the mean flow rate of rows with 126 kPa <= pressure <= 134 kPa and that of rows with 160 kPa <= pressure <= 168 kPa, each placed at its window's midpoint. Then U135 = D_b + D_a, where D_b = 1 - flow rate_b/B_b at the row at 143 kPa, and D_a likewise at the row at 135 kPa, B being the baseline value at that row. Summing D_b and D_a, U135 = 0.14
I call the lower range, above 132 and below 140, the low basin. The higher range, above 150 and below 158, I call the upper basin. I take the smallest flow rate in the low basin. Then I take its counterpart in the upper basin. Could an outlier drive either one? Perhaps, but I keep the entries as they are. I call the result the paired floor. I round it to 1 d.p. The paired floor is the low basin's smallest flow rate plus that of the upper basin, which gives 23.8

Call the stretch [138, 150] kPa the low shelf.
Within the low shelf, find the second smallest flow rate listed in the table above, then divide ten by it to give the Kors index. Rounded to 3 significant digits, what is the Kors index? 0.840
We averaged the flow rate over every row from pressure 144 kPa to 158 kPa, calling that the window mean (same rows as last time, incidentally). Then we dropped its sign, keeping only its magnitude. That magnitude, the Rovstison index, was 11.3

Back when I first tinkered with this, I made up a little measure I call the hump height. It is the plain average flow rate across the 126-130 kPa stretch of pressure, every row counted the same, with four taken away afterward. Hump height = 10.8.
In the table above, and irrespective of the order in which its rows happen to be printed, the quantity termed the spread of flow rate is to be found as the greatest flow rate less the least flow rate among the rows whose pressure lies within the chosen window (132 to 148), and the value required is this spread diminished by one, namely 1.8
